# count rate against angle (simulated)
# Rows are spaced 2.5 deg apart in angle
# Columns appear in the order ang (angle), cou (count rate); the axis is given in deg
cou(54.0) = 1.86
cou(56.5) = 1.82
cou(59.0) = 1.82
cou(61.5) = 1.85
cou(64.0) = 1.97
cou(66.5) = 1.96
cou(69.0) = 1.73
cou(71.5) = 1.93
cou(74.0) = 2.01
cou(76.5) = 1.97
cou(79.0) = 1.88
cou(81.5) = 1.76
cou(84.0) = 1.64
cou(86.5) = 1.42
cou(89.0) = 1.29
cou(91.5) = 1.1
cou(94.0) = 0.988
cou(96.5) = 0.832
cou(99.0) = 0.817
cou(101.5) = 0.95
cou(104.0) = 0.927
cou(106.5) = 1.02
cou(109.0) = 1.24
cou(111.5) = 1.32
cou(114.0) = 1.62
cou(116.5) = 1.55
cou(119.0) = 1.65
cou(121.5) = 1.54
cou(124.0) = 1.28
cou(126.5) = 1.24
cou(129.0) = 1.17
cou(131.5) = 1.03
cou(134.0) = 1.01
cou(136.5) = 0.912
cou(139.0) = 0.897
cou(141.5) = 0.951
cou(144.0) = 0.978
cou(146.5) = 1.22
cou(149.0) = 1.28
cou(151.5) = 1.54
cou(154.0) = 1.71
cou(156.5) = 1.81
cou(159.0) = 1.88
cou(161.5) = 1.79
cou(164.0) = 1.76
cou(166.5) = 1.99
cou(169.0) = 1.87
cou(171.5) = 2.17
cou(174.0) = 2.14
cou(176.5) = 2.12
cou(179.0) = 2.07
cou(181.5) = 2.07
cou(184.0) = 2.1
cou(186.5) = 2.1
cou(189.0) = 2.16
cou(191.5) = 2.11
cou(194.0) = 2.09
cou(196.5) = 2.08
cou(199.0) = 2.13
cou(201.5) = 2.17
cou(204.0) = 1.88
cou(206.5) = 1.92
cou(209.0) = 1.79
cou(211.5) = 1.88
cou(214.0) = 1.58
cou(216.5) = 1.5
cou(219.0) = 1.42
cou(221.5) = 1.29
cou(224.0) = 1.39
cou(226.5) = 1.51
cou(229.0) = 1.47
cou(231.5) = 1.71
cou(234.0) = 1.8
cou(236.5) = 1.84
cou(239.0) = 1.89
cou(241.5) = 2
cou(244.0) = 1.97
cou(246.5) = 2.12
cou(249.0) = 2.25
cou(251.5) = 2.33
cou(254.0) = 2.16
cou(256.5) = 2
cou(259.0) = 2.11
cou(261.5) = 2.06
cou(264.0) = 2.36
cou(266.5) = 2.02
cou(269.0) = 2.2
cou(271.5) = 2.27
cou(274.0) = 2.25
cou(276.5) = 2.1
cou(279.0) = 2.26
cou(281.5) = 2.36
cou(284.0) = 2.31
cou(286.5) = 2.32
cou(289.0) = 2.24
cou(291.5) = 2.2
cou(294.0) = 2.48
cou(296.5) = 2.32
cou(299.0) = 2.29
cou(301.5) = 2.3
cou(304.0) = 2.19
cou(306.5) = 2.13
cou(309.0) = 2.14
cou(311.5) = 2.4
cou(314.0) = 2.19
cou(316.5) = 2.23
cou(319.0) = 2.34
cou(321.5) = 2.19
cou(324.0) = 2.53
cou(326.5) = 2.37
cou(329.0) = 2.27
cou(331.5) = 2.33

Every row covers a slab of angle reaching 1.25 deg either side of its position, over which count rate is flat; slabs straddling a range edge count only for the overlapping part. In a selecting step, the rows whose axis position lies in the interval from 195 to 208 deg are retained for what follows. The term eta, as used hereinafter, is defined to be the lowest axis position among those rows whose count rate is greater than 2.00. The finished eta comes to 196.5 deg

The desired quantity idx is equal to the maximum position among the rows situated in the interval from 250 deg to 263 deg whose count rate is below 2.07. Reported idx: 261.5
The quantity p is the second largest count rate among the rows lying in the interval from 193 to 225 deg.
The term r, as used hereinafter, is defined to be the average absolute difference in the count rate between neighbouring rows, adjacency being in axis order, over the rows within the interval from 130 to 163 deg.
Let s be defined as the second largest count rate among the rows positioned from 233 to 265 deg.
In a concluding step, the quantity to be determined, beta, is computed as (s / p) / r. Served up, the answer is 11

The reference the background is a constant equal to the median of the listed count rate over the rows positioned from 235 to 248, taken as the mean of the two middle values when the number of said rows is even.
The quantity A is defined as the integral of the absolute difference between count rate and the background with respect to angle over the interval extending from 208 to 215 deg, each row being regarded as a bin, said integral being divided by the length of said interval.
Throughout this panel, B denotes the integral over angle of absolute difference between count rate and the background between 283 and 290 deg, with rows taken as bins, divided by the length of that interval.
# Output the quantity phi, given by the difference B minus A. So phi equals 0.1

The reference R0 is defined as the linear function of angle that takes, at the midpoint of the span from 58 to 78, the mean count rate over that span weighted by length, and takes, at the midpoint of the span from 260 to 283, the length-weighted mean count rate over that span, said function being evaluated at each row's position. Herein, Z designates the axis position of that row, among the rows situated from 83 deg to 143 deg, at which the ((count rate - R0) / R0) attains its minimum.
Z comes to 99.0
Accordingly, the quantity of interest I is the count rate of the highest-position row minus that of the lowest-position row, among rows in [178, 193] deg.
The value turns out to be 0.04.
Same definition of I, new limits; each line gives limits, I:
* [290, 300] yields 0.09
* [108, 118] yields 0.31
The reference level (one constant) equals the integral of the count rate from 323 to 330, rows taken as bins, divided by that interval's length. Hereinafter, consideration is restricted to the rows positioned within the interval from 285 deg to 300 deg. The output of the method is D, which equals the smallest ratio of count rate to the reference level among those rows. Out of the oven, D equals 0.92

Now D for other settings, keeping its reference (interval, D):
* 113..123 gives 0.64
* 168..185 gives 0.78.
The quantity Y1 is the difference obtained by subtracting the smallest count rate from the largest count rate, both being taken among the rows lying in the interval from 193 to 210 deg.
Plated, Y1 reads 0.38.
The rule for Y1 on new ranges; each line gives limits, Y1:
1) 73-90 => 0.72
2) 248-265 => 0.36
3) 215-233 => 0.42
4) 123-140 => 0.38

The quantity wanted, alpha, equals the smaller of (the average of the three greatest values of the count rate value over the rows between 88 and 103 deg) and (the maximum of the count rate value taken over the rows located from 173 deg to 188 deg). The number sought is 1.13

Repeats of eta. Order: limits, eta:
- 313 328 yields 314.0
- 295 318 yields 296.5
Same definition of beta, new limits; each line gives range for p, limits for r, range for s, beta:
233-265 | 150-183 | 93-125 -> 7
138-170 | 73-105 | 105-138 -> 8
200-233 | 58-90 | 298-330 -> 11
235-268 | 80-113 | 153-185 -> 7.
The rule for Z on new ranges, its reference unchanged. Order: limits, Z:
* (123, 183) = 139.0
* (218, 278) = 221.5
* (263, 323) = 266.5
